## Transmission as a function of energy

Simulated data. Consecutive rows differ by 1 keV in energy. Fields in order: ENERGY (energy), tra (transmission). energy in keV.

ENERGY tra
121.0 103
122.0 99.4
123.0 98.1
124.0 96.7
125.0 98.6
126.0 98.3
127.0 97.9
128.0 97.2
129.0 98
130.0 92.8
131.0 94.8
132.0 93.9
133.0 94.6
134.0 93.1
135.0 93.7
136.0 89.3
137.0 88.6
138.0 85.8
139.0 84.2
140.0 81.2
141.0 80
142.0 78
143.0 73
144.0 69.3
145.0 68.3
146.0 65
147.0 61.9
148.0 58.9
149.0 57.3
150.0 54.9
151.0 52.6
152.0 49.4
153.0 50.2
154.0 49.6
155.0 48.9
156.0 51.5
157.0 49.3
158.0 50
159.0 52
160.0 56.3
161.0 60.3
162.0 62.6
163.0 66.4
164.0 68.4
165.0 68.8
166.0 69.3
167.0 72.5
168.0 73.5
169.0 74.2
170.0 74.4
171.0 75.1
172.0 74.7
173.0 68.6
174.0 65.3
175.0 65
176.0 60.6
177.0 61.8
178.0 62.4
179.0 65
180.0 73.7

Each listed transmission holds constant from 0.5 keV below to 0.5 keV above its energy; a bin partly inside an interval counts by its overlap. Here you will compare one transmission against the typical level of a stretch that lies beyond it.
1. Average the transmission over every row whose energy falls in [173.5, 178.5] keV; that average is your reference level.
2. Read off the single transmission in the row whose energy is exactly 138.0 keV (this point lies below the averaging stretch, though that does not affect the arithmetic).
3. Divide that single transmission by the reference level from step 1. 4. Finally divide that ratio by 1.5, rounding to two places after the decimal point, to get 0.91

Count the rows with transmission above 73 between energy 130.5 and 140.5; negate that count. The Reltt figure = -10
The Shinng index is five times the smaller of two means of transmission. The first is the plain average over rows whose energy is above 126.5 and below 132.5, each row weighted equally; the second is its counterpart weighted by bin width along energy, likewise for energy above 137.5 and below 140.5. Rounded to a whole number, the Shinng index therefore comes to 419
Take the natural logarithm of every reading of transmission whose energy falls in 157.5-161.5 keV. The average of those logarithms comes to 4.0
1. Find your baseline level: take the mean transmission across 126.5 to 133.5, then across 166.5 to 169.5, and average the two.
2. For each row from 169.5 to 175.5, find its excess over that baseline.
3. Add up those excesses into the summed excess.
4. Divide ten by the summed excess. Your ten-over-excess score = -0.12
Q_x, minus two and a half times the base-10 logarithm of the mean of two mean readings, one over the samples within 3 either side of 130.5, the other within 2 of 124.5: -4.96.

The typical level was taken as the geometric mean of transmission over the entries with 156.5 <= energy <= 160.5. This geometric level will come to 52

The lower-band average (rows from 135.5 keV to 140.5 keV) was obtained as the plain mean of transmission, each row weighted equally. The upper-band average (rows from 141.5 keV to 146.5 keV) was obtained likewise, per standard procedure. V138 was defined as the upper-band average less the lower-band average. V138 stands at -15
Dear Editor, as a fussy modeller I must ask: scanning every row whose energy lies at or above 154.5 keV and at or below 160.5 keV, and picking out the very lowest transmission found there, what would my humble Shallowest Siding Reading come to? 48.9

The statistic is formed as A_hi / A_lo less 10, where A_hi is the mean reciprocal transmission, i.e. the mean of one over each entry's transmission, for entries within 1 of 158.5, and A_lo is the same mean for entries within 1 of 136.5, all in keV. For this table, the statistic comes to -8.26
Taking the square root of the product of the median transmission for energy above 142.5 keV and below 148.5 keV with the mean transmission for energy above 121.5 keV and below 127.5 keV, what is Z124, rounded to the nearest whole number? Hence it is 81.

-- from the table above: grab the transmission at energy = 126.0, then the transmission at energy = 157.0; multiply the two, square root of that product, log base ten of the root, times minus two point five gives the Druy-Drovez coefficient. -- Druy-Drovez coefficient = -4.61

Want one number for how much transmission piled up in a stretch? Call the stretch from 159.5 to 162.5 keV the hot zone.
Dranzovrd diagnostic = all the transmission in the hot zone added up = 179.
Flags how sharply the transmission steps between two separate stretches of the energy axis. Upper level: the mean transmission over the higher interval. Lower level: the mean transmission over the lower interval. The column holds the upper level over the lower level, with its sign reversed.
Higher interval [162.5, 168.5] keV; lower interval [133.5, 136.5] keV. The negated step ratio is -0.76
